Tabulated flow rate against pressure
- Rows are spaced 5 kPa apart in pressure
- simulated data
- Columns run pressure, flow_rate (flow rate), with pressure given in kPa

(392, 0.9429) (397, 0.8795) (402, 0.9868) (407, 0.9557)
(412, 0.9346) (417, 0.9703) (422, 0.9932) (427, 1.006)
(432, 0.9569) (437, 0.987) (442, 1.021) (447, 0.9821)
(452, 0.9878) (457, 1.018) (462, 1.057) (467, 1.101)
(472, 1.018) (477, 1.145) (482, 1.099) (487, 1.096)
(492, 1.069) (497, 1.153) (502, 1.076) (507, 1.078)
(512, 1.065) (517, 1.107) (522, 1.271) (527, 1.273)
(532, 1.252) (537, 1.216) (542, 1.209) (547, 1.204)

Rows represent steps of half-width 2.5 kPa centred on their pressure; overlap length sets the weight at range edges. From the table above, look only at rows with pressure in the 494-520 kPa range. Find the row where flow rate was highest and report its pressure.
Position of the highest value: 497 kPa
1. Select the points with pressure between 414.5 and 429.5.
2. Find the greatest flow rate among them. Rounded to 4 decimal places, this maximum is 1.0060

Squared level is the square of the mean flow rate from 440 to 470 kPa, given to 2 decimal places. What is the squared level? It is 1.06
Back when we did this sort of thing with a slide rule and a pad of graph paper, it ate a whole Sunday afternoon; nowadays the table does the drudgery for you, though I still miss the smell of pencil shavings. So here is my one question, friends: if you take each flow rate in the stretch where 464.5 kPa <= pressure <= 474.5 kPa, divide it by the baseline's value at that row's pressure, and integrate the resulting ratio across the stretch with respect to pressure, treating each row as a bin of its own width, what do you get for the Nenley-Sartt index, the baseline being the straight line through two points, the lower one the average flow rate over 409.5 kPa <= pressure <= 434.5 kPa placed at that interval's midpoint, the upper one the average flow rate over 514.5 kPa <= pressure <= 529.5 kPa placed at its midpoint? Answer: 9.74 kPa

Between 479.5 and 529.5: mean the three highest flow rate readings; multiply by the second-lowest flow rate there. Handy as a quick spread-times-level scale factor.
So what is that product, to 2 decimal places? 1.32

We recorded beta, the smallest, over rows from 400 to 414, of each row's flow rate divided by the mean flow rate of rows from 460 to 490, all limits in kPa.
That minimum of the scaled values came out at 0.86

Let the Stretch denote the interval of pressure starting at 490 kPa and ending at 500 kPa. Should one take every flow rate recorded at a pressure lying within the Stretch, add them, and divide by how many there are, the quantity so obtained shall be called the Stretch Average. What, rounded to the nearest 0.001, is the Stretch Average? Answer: 1.111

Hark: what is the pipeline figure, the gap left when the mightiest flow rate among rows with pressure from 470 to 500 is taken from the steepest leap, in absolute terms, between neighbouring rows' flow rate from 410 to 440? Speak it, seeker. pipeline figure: -1.10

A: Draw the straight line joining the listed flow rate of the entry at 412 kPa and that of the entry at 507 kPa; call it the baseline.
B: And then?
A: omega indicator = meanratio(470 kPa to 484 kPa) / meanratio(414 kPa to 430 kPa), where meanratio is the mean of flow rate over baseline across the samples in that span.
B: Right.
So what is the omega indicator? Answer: 1.01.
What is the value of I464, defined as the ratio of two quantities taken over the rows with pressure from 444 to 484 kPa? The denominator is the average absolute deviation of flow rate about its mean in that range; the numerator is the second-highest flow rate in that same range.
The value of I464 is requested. 22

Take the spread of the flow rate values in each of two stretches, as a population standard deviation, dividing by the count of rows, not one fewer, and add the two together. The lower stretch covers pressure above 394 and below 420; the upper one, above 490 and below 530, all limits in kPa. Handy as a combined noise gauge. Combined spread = 0.120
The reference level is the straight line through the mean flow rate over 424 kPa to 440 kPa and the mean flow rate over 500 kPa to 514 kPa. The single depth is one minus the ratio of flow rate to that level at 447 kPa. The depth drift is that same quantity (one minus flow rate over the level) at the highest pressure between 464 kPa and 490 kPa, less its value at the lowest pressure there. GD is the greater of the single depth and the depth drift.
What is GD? 0.029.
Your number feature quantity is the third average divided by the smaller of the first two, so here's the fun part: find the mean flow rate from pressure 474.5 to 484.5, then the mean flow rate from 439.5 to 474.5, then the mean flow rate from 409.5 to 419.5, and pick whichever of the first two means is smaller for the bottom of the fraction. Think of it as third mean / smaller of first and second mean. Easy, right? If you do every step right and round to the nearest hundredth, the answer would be 0.93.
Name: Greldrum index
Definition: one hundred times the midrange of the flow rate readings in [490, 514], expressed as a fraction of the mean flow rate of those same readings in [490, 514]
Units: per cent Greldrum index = 102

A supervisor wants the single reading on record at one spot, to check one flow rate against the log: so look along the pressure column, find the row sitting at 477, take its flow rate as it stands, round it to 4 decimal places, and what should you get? 1.1450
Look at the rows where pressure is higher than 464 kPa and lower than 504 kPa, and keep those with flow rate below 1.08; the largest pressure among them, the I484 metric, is 502 kPa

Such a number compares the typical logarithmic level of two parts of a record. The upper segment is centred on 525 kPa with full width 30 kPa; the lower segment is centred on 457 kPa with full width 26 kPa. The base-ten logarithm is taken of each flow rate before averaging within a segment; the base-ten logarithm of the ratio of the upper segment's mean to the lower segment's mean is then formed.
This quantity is 0.8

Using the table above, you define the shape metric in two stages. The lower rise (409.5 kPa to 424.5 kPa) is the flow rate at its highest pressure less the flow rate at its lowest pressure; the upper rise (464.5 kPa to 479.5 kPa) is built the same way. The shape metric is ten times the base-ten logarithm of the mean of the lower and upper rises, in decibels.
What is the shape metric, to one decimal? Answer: -12.9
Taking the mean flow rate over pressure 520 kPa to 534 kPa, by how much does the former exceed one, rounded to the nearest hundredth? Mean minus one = 0.27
